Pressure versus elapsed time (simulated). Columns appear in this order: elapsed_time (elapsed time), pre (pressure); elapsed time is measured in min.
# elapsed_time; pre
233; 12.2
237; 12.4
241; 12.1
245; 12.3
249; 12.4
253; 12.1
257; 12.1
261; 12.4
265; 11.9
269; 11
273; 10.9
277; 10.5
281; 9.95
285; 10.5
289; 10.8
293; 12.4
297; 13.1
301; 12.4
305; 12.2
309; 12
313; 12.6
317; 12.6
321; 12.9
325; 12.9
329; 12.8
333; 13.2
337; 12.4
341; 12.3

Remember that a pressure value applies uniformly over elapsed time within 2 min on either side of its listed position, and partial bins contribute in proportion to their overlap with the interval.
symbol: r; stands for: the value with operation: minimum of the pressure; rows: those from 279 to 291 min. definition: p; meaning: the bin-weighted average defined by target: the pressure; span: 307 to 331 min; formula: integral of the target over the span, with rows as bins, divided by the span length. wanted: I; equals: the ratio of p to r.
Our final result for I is 1.27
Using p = 12.6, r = 9.95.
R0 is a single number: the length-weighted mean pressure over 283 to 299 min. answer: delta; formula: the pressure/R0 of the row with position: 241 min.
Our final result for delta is 1.03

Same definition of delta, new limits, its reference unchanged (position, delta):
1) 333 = 1.13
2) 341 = 1.05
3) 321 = 1.10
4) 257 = 1.03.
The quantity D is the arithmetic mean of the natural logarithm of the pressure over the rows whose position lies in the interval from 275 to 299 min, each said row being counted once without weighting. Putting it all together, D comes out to 2.41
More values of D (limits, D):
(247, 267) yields 2.50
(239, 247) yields 2.50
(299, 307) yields 2.51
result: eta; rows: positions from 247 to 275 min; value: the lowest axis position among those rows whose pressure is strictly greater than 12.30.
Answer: 249 min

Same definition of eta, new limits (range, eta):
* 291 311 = 293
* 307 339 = 313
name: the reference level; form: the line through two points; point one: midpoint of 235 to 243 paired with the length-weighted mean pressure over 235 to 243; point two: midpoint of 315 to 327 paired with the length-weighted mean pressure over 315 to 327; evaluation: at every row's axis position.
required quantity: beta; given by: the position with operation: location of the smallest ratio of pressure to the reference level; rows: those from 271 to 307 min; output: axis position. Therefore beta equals 281 min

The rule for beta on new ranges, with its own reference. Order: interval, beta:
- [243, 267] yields 265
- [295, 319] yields 309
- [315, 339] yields 337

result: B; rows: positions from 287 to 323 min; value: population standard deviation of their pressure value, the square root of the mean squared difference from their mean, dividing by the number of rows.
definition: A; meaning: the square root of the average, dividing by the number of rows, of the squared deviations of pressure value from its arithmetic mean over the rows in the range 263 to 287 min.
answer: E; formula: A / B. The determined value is 1.0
